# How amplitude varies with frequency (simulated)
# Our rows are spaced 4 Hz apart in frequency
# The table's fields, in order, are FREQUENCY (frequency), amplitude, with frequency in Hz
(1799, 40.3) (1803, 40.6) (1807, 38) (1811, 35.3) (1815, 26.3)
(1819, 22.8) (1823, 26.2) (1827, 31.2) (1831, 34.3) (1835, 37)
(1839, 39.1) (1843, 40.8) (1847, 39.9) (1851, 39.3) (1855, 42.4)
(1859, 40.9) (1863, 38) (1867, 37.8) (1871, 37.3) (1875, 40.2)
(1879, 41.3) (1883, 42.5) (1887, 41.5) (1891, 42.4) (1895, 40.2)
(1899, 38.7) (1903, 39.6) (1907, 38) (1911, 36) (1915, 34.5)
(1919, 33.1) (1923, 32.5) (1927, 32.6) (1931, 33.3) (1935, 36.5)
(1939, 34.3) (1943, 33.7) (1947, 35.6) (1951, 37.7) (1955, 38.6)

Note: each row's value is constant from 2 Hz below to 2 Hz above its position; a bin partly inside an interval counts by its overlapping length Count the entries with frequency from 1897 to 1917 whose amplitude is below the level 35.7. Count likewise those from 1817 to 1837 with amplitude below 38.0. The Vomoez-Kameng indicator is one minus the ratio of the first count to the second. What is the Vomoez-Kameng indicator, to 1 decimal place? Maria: 0.8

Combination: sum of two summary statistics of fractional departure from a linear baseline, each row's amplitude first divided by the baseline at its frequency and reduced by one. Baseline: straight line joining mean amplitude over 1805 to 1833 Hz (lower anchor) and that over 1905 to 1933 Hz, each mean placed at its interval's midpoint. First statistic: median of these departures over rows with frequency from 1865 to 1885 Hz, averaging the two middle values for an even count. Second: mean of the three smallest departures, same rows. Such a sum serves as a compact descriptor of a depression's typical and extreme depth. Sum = 0.413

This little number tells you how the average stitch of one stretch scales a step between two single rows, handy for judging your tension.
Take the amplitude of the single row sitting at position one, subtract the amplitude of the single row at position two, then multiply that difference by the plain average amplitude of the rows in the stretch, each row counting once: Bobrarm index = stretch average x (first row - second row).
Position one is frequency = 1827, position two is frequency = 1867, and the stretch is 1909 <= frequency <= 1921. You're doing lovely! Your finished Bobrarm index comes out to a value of -228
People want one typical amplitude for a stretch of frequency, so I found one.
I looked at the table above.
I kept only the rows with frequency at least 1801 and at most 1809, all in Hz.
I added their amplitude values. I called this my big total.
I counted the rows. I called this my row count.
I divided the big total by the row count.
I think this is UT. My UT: 39.3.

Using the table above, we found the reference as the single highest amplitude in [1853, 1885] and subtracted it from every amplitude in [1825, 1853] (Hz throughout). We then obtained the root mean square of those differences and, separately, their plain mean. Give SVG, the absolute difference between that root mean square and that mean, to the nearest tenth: 11.2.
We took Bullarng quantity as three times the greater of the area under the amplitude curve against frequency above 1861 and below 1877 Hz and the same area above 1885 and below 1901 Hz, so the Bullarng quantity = 1954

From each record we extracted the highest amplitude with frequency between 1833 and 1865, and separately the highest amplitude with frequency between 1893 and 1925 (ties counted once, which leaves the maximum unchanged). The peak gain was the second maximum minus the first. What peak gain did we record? -2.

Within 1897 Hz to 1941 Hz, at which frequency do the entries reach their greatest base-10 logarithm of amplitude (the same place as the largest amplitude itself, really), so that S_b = 1903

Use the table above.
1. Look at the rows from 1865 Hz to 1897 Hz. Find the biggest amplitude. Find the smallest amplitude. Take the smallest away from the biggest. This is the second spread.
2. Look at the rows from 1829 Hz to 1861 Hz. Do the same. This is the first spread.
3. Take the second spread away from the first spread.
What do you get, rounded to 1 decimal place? 2.9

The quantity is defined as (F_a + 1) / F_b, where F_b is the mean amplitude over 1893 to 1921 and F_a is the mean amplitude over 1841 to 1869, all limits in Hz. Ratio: 1.10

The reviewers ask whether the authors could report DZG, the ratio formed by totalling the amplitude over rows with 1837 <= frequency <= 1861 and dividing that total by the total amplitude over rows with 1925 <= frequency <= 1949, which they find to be 1.18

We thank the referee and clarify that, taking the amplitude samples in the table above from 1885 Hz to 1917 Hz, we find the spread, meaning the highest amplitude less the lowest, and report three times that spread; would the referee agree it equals 24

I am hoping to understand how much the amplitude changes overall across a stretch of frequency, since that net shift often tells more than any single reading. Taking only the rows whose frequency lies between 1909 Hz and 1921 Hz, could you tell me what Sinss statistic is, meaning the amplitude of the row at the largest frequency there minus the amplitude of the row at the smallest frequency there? -2.9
